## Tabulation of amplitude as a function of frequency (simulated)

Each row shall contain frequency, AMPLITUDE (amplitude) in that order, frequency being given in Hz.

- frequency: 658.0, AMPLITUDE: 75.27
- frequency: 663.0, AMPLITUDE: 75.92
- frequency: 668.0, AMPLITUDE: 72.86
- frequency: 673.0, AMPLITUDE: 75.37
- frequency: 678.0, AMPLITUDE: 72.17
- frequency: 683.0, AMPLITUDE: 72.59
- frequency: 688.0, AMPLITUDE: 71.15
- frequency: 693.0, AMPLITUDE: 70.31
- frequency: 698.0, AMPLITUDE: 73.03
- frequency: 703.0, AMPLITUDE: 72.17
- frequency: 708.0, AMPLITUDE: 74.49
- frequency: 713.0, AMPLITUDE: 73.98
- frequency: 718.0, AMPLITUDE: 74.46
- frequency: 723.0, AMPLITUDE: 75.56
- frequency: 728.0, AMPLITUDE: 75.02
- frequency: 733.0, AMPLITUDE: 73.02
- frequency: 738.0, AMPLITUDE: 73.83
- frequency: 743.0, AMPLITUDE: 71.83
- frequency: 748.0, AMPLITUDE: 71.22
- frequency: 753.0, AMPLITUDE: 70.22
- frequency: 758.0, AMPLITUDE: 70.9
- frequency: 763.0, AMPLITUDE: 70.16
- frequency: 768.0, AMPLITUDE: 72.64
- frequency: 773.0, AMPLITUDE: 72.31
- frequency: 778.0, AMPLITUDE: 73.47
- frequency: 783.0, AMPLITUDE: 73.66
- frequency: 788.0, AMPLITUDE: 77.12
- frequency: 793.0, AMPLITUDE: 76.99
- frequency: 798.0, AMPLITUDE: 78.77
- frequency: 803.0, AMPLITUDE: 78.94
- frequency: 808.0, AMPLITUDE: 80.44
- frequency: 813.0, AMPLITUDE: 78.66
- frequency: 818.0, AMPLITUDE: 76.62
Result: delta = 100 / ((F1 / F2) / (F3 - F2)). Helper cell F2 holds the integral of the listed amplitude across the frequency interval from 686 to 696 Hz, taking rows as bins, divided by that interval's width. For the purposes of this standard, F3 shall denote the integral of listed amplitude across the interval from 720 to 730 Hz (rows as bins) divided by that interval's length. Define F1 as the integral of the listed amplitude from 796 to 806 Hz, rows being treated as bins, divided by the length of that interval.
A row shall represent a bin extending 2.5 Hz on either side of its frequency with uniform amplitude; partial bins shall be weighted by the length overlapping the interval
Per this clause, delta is 398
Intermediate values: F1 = 78.9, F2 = 70.8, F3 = 75.3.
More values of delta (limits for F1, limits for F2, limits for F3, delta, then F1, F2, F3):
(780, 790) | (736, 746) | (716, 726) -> 226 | 75.2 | 72.7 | 75.0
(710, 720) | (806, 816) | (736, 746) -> -712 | 74.2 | 79.4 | 72.7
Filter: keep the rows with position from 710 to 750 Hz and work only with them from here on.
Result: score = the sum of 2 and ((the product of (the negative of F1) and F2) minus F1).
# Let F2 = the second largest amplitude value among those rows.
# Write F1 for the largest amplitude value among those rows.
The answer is -5742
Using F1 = 75.56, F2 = 75.02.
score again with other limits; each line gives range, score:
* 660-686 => -5796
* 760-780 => -5408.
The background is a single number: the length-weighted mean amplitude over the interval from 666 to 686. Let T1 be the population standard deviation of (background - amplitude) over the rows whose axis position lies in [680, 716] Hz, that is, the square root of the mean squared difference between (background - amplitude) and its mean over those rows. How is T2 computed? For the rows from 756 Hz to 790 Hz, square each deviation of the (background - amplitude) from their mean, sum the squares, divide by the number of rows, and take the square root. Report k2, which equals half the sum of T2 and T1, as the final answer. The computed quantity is 1.73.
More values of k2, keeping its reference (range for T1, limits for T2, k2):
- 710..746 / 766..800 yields 1.77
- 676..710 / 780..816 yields 1.62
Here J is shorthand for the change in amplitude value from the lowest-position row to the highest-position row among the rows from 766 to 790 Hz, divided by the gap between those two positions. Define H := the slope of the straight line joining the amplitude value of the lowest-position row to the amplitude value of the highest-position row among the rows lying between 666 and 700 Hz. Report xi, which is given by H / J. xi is 0.03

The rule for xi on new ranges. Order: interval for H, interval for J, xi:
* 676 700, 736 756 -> -0.18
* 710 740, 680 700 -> -0.20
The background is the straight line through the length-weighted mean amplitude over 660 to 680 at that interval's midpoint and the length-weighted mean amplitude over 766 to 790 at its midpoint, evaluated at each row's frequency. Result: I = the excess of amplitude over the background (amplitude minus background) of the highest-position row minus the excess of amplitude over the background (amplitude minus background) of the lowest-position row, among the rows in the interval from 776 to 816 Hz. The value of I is 5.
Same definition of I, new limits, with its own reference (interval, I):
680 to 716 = 1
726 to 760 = -4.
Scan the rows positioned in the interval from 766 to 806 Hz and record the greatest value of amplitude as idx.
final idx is 78.94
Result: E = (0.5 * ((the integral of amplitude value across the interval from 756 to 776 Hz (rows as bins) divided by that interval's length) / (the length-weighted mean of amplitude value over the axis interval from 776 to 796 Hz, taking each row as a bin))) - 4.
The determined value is -3.53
